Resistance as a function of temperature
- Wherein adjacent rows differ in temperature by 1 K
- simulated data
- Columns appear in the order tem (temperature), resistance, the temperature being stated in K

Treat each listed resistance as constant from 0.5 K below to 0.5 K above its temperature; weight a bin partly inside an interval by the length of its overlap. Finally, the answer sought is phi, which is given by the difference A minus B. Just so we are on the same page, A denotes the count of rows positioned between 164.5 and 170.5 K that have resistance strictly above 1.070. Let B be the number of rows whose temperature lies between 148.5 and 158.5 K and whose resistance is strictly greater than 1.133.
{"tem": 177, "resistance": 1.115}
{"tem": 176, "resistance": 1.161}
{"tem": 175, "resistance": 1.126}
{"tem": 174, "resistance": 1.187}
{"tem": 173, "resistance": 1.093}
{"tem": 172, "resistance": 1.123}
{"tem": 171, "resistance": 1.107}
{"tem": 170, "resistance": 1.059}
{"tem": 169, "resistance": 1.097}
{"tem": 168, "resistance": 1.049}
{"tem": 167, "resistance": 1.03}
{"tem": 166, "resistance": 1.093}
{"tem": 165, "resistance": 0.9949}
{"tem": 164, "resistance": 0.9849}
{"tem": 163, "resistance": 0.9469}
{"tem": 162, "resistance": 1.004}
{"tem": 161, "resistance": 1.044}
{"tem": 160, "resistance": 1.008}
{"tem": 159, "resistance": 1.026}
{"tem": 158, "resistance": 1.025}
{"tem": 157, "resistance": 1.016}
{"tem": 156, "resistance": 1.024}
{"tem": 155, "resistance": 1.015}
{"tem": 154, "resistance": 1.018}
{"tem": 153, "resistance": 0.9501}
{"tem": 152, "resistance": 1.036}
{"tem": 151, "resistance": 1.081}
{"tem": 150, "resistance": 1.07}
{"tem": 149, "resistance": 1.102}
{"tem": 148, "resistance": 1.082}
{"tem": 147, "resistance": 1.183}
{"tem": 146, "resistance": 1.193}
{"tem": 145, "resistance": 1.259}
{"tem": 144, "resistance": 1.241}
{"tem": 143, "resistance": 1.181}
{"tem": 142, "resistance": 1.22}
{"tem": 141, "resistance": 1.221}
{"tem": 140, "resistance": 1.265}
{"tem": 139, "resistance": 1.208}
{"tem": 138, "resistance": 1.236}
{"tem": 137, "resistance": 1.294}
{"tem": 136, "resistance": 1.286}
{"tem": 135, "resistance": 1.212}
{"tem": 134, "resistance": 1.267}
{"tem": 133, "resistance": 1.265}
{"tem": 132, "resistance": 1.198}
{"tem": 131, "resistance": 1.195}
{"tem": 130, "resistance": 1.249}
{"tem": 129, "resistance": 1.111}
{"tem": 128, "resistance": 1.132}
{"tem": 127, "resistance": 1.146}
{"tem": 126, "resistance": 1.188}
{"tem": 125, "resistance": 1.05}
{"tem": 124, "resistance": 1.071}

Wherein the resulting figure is 2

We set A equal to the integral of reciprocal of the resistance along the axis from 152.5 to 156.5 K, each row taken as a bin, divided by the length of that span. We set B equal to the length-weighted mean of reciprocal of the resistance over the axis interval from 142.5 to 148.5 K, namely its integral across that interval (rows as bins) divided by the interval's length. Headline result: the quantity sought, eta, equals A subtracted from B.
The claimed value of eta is -0.16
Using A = 1.00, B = 0.84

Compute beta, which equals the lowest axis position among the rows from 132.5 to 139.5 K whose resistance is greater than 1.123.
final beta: 133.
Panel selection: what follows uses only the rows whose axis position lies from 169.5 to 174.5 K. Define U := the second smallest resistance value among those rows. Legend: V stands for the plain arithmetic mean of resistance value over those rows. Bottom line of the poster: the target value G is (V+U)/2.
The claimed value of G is 1.10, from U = 1.093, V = 1.11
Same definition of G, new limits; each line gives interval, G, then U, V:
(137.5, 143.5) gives 1.21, 1.208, 1.22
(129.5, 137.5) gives 1.22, 1.198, 1.25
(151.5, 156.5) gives 1.01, 1.015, 1.01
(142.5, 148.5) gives 1.19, 1.181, 1.19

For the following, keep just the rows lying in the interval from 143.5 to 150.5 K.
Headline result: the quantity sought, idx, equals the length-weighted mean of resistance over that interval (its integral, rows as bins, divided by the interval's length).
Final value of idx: 1.16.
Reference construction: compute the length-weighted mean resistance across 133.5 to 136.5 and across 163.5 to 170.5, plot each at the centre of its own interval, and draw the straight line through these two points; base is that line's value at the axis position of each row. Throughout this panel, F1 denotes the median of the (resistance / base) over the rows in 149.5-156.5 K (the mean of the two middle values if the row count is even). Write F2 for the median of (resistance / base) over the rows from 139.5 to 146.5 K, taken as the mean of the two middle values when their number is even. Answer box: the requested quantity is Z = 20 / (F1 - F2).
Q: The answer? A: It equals -195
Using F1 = 0.91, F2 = 1.01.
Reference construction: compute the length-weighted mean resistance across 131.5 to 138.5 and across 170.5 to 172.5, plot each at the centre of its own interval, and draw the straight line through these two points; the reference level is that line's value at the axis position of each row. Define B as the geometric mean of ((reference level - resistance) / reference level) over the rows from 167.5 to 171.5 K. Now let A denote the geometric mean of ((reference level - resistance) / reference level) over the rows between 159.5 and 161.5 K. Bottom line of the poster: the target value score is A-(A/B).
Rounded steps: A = 0.111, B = 0.03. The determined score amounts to -3.6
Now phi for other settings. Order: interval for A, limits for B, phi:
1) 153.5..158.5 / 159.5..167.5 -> 0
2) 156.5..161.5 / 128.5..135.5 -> -6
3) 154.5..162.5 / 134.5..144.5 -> -10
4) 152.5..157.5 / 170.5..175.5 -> -1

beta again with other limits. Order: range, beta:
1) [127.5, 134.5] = 128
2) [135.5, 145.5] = 136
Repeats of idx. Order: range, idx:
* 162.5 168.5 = 1.02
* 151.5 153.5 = 0.99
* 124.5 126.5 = 1.12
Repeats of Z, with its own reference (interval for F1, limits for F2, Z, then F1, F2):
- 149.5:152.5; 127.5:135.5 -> -735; 0.93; 0.95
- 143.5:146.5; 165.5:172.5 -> -8128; 1.04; 1.04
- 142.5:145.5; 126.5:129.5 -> 119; 1.04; 0.87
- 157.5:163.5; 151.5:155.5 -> 709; 0.93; 0.90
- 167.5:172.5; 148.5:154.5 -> 135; 1.06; 0.92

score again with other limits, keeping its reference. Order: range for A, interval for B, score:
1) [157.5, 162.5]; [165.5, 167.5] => -1.9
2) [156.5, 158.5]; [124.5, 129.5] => -1.0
